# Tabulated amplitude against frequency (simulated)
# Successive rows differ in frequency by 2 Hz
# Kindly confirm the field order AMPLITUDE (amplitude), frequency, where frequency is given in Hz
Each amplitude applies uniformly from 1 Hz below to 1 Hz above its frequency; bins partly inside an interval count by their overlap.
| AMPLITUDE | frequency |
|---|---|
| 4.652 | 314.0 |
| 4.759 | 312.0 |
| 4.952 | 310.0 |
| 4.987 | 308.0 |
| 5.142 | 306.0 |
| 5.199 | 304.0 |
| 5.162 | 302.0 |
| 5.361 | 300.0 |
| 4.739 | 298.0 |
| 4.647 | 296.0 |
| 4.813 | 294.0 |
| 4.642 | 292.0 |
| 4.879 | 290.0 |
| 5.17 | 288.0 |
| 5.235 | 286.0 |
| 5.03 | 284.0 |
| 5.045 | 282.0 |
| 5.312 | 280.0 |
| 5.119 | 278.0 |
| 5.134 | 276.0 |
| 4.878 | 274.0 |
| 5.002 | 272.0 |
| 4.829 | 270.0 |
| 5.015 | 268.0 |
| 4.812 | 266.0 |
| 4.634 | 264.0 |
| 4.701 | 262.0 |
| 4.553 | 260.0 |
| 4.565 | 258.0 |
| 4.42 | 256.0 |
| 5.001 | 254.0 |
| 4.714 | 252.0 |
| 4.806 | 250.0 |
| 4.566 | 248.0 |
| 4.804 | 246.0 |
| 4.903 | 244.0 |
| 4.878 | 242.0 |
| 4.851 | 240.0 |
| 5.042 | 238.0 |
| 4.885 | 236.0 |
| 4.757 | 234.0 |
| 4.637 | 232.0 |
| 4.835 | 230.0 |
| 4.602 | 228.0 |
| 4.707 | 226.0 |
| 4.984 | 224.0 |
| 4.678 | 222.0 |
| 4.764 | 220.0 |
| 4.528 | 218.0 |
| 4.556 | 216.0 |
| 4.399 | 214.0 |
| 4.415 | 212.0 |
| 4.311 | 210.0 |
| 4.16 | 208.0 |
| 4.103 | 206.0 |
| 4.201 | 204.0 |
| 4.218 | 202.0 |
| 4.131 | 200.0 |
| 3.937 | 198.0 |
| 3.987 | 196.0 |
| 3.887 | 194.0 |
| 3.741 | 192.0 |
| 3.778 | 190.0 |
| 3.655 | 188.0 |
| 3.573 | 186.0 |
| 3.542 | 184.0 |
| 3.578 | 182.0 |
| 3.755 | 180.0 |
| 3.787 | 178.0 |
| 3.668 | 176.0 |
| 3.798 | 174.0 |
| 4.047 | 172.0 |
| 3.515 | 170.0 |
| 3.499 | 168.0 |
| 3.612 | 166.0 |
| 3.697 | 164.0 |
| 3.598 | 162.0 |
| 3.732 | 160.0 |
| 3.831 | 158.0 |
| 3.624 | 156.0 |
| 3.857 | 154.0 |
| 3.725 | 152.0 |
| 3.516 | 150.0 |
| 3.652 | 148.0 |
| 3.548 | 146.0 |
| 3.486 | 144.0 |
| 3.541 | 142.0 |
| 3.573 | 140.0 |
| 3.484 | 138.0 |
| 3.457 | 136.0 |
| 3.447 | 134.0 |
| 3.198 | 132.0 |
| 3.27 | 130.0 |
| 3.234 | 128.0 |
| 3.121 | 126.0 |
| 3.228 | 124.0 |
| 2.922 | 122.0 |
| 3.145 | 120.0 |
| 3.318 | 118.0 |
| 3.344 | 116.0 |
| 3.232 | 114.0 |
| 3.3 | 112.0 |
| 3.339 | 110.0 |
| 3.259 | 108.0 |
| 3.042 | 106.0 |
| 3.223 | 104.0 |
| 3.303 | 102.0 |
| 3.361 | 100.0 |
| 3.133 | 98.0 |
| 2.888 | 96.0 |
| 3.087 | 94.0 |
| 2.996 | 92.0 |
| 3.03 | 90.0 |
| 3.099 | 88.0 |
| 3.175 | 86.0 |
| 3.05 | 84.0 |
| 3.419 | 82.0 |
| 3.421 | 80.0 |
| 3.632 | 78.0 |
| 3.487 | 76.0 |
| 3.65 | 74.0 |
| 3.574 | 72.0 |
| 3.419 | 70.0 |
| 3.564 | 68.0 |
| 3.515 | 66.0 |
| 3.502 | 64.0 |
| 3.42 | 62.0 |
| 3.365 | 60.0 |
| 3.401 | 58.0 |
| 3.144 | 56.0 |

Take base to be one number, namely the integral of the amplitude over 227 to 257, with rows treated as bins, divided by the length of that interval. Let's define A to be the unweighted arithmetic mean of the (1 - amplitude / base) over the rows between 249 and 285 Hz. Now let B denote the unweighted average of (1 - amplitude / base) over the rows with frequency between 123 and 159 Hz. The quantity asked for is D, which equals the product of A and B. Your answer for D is -0.005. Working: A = -0.02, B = 0.3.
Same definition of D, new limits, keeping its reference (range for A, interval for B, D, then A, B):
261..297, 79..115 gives -0.011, -0.03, 0.3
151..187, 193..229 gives 0.020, 0.23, 0.1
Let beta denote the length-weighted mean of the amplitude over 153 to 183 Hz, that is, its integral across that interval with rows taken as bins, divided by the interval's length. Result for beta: 3.71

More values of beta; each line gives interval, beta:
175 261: 4.37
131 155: 3.54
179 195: 3.69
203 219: 4.33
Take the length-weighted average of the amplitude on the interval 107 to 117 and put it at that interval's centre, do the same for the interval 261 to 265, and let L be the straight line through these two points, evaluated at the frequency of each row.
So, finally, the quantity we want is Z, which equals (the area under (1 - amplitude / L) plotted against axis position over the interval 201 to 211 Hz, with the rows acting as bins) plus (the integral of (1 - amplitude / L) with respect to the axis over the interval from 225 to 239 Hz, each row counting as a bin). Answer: -1.4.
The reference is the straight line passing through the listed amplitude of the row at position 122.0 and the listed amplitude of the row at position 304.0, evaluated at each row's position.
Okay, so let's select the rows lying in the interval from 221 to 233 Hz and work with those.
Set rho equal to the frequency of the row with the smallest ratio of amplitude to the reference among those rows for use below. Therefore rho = 232.0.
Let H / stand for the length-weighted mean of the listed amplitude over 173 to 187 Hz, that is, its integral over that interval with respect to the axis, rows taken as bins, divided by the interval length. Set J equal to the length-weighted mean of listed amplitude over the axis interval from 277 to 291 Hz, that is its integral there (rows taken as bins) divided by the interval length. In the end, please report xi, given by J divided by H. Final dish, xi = 1.39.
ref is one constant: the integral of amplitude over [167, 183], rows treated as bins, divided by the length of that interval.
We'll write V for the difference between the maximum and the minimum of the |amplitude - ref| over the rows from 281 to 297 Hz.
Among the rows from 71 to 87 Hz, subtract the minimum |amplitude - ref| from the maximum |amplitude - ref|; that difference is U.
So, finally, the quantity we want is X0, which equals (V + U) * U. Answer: 0.72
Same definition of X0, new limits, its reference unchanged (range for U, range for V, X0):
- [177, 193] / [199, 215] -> 0.06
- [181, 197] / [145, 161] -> 0.10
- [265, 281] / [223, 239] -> 0.47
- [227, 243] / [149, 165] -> 0.27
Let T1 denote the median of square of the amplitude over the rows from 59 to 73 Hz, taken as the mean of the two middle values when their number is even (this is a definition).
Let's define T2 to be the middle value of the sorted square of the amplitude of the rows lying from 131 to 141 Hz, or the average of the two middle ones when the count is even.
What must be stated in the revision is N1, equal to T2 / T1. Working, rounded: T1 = 12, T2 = 12.0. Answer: 1.0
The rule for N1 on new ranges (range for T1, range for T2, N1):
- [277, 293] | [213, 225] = 0.8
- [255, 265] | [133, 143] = 0.6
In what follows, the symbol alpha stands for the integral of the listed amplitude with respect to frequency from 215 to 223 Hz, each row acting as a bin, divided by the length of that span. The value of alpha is 4.63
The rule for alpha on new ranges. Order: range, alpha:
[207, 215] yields 4.32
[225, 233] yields 4.70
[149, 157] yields 3.68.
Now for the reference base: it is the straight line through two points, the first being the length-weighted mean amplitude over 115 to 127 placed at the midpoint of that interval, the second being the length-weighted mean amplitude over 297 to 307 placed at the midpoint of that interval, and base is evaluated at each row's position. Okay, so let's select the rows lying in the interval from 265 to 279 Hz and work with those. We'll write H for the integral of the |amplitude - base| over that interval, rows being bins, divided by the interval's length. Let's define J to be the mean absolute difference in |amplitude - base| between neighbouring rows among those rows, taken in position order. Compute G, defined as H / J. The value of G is 1.07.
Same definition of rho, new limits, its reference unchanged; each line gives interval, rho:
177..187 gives 184.0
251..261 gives 256.0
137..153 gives 150.0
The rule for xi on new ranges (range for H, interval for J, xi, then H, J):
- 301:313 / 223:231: 0.95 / 5.03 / 4.8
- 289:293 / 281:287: 1.07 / 4.76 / 5.1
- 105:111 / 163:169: 1.12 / 3.21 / 3.6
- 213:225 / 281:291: 1.09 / 4.65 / 5.1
